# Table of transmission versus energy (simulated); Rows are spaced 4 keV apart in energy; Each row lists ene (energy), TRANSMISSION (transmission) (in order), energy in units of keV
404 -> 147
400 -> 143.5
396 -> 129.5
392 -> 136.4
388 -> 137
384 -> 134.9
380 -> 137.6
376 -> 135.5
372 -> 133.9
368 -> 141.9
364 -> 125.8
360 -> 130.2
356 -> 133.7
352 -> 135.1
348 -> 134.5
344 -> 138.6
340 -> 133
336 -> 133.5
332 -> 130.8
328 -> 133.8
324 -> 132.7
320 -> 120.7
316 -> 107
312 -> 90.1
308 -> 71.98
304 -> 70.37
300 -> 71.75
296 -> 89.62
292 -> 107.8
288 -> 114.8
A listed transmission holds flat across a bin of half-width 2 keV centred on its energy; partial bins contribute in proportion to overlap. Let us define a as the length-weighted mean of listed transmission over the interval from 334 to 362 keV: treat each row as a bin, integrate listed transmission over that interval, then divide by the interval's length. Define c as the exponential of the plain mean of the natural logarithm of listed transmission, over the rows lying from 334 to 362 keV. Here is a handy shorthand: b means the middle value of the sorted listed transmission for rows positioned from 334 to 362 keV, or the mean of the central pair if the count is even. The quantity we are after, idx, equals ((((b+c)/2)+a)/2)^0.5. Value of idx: 11.6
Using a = 134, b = 134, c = 134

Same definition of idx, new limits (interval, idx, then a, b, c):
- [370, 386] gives 11.6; 135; 135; 135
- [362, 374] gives 11.6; 134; 134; 134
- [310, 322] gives 10.3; 106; 107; 105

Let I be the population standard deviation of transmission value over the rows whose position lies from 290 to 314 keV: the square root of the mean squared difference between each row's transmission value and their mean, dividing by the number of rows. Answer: 14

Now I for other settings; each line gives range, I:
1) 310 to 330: 17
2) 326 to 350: 2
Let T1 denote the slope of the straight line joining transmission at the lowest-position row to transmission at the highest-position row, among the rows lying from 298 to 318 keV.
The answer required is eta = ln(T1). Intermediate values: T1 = 2.20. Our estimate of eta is 0.8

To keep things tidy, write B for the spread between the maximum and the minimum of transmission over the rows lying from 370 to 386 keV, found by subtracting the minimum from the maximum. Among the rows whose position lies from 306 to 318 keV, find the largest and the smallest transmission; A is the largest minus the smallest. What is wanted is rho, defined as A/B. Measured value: 9.5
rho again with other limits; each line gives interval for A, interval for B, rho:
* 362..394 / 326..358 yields 2.1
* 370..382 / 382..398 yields 0.5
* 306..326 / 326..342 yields 20.2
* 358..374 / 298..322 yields 0.3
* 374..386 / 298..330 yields 0.0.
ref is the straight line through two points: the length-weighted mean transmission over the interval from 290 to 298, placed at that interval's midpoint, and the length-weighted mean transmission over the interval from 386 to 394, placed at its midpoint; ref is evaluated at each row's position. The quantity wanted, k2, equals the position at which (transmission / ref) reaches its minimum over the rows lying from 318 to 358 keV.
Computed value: 356 keV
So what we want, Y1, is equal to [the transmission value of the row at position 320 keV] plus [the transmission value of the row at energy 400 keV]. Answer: 264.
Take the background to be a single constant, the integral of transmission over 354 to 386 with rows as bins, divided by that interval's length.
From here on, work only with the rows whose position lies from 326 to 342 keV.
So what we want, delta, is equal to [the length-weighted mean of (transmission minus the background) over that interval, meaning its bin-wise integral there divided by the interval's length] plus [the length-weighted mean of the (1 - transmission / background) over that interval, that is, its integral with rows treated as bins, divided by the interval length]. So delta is -1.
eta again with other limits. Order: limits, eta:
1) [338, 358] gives -3.1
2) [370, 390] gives -1.6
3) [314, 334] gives 0.4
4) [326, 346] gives -1.2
